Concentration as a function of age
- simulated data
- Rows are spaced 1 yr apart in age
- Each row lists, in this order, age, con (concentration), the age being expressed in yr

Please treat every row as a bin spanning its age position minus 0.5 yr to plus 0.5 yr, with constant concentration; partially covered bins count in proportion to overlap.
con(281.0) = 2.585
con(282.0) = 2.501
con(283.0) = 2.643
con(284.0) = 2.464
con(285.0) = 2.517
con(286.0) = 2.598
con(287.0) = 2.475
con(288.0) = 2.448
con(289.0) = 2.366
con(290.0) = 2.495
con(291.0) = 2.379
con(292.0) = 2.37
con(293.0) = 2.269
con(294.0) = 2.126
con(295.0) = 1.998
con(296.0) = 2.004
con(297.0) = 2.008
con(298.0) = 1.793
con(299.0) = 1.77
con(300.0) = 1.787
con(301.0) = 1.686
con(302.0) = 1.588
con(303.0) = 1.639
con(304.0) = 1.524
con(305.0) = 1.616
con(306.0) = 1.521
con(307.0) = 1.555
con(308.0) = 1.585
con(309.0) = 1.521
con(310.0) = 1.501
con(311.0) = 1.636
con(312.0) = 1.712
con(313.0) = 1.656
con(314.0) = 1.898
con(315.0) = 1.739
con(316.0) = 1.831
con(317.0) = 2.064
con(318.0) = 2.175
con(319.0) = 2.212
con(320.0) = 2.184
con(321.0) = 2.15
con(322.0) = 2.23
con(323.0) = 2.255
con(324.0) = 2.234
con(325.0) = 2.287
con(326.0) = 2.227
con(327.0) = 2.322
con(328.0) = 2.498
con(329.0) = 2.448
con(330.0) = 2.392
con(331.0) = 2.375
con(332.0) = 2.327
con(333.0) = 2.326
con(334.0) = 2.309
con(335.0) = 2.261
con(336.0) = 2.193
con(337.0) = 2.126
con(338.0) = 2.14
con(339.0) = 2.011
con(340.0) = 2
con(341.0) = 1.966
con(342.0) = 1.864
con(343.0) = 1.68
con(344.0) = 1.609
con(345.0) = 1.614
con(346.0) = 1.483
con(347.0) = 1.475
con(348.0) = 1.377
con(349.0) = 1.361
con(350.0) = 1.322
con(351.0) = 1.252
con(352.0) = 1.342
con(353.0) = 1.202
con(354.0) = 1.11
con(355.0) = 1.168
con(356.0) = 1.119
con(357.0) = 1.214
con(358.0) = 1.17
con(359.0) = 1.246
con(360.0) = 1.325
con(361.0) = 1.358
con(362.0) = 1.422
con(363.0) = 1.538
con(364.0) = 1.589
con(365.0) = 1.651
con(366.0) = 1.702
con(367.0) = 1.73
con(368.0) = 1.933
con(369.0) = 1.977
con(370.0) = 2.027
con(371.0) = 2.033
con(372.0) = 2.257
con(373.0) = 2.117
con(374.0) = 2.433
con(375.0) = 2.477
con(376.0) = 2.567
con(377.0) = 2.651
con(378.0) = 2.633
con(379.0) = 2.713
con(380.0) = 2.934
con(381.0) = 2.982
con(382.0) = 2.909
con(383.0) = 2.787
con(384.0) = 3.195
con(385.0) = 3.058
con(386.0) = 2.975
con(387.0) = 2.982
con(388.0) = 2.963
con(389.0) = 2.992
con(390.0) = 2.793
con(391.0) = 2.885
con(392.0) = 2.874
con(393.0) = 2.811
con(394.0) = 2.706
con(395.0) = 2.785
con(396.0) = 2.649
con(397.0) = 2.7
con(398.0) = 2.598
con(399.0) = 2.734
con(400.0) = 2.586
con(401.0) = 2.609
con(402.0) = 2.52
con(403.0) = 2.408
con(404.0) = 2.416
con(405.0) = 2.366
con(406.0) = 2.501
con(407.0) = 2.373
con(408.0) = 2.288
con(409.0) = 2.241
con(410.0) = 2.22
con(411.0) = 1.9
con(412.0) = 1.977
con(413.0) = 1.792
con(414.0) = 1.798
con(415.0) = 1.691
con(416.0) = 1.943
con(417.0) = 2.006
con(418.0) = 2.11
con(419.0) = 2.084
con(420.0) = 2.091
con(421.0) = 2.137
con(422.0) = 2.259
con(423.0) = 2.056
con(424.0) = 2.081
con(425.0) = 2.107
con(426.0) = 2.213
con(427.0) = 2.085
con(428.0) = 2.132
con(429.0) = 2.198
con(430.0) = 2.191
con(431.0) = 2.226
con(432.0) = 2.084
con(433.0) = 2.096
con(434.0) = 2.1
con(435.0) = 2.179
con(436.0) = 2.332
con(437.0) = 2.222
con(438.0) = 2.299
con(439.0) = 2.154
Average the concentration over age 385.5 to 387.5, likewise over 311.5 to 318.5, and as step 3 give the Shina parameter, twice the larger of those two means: 5.96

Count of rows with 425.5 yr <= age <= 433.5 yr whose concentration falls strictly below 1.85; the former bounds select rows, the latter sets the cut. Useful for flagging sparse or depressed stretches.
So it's 0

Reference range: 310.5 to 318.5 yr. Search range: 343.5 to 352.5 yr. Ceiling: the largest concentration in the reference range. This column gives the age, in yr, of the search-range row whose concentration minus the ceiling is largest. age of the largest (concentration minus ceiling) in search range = 345.0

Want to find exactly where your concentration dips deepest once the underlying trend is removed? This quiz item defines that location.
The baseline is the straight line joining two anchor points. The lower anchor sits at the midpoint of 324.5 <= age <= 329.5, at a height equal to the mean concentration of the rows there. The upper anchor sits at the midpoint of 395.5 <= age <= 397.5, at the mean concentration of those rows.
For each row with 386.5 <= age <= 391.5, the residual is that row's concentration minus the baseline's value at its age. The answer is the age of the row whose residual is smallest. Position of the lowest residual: 390.0 yr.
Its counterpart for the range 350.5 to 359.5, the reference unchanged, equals 356.0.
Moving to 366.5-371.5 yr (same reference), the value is 367.0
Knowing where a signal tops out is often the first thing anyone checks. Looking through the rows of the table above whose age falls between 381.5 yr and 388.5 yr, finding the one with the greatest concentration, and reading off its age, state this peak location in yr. 384.0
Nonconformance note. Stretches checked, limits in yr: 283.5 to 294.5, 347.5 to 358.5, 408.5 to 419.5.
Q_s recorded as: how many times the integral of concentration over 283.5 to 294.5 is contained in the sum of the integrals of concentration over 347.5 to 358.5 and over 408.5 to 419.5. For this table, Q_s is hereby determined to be 1.3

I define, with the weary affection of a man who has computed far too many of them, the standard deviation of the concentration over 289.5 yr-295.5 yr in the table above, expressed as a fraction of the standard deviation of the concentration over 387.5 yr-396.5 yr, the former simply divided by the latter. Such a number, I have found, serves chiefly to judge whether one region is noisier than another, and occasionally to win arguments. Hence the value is 1.6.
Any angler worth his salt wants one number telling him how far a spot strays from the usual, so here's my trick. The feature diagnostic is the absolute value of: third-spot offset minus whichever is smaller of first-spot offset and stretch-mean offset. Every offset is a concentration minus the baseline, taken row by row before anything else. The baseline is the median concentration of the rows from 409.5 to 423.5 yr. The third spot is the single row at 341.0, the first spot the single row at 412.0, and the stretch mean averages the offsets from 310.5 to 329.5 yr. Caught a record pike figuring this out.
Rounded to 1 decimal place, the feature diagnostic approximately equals 0.0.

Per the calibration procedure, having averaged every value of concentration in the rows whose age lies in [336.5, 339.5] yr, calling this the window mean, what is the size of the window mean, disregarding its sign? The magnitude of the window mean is 2.1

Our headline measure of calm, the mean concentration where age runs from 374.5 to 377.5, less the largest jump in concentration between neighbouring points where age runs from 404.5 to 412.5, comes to 2.2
